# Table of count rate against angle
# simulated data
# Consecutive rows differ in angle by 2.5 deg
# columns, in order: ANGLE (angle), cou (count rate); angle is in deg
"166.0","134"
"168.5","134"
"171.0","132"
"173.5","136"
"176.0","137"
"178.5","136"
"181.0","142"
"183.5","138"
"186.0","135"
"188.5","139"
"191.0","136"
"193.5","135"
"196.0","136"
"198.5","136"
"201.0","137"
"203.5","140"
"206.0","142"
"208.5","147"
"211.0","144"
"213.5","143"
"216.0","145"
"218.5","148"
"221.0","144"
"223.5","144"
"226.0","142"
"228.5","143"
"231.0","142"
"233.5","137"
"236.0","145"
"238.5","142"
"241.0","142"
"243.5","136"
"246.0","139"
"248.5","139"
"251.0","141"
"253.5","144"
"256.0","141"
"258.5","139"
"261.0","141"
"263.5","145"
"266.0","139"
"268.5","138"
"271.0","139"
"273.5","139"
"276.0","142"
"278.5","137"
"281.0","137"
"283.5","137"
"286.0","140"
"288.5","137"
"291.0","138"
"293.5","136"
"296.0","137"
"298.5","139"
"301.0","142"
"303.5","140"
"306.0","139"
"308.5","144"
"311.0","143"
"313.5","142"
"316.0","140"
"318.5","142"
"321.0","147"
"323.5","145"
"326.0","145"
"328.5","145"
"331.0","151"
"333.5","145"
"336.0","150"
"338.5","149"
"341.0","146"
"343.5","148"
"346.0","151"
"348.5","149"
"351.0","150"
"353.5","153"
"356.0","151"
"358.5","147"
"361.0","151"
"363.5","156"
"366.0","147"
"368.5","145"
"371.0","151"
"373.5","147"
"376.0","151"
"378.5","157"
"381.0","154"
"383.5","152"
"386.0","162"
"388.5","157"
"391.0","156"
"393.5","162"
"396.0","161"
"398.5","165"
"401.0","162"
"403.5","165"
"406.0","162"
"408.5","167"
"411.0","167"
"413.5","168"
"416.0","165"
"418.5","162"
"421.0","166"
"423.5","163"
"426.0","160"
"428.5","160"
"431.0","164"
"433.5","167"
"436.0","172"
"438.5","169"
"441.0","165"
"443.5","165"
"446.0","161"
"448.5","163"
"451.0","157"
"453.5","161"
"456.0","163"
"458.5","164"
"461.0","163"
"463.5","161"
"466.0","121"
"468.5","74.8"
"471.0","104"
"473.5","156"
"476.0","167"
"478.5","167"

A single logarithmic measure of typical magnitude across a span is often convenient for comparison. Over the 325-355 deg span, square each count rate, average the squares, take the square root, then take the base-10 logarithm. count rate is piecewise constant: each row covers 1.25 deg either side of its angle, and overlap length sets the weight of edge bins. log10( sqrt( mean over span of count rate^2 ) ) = 2.17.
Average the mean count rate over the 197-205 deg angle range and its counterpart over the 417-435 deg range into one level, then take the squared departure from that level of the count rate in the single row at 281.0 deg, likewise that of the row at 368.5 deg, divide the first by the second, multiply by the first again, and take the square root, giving 33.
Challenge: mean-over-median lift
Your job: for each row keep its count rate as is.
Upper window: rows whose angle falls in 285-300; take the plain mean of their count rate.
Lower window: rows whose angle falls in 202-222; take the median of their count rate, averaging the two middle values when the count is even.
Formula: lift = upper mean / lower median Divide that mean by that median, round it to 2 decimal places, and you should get 0.96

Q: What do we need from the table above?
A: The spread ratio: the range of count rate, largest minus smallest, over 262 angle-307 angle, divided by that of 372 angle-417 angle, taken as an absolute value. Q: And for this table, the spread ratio 0.43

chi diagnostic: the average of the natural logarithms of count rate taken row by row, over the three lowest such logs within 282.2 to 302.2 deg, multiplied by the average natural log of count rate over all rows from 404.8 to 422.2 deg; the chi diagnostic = 25.1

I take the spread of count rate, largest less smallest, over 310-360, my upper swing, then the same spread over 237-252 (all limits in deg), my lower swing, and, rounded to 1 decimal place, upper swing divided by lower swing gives 2.2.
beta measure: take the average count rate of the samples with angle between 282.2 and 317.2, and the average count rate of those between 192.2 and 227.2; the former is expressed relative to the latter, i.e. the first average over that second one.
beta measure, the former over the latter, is 0.99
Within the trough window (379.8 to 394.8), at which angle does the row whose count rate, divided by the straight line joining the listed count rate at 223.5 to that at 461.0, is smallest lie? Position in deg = 383.5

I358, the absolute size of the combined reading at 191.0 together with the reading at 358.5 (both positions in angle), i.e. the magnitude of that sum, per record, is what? 283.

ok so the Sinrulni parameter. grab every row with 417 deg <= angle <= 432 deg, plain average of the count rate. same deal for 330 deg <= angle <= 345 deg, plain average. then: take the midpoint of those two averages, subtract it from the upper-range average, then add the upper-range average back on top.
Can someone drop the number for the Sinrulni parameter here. 170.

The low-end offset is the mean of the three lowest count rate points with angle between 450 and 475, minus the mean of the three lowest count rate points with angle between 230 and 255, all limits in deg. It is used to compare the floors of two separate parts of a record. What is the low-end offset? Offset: -37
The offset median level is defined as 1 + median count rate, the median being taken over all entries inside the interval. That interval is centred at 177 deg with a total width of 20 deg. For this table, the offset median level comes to 137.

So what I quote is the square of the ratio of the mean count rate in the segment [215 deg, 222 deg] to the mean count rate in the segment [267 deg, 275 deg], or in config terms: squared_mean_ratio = 1.10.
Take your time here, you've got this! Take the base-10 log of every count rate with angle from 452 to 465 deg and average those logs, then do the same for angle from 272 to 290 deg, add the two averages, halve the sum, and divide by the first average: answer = 0.98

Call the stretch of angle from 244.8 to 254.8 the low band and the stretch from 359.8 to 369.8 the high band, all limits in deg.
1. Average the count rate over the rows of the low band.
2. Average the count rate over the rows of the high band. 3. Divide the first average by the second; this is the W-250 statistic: 0.94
